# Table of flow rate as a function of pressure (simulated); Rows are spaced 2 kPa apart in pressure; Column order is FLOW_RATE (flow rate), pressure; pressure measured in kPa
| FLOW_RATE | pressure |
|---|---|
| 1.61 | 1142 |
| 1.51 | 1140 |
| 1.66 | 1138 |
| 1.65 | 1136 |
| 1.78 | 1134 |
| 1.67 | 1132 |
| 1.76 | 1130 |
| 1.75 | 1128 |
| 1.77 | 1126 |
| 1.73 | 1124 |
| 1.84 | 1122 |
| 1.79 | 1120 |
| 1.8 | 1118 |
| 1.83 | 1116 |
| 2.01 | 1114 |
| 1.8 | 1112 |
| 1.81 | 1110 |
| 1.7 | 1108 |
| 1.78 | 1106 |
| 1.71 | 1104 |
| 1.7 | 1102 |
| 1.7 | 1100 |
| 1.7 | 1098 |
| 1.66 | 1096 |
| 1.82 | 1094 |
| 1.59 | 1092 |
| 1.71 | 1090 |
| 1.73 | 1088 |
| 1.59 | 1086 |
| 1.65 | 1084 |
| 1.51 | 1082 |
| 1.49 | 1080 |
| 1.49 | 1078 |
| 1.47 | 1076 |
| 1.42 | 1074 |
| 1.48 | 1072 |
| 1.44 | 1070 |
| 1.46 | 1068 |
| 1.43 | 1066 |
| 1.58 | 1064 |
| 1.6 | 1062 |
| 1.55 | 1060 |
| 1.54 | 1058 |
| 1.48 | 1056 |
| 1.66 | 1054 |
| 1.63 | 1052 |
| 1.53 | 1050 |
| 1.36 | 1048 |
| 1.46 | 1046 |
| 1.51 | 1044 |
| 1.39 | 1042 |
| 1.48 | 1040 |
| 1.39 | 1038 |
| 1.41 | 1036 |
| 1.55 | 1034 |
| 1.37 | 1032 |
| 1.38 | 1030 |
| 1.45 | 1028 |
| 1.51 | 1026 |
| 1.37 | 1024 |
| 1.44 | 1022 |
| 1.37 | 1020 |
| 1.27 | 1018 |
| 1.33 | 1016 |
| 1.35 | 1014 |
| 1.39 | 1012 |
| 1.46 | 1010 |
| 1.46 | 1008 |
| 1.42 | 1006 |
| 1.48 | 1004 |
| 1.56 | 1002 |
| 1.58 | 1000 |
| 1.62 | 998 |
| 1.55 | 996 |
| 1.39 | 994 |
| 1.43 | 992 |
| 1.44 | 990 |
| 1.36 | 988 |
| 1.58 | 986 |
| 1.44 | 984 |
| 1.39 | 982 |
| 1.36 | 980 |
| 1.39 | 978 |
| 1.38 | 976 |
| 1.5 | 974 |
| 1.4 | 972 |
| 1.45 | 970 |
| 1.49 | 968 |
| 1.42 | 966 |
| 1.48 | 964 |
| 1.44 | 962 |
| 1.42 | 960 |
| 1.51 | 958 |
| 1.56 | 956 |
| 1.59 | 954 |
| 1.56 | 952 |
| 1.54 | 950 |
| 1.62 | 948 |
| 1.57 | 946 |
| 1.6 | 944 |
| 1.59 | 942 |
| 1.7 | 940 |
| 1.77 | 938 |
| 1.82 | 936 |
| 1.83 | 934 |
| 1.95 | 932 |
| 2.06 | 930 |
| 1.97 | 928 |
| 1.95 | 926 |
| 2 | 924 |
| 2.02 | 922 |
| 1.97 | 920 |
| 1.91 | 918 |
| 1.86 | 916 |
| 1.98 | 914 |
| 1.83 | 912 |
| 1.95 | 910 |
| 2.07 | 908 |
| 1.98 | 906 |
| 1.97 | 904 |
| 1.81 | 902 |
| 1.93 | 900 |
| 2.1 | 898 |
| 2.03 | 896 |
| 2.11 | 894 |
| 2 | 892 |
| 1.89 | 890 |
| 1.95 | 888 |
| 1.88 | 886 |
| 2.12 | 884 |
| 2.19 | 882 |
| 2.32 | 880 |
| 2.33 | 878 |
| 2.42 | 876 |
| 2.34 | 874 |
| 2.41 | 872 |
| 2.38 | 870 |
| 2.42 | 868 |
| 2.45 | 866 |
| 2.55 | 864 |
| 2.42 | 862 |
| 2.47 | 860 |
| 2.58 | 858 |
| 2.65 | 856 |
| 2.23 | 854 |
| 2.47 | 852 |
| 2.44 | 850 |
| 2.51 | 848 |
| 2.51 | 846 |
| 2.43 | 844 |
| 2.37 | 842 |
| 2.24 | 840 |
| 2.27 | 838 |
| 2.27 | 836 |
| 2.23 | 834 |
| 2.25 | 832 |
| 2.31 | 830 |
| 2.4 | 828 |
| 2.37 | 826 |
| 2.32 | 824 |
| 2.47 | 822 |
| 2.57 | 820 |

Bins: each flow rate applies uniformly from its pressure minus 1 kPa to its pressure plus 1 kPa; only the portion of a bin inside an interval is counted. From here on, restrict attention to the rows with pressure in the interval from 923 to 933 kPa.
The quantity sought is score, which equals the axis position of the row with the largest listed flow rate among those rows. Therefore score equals 930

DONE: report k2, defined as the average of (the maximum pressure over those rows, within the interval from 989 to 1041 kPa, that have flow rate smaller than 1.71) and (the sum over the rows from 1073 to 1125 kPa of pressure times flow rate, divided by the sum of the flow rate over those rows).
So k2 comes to 1070.0 kPa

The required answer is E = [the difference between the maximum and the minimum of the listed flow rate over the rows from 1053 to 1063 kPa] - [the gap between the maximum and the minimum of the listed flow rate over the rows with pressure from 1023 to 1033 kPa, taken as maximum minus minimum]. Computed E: 0.04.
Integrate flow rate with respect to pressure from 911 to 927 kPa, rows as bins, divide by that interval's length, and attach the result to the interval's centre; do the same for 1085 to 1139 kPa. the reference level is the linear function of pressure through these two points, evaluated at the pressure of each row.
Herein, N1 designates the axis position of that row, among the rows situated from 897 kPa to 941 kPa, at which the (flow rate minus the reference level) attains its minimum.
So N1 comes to 940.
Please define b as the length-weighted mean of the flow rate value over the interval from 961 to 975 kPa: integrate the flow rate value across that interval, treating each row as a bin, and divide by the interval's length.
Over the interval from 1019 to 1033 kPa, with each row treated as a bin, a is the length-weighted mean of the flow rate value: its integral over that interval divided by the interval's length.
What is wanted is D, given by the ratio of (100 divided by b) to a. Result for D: 49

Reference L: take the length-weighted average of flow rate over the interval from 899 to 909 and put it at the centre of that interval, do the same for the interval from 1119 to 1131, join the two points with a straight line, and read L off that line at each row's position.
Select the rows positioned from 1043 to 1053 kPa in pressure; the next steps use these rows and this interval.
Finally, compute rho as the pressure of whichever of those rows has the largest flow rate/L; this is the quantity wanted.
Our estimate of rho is 1052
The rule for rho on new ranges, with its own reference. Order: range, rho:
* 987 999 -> 998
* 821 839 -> 822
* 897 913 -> 898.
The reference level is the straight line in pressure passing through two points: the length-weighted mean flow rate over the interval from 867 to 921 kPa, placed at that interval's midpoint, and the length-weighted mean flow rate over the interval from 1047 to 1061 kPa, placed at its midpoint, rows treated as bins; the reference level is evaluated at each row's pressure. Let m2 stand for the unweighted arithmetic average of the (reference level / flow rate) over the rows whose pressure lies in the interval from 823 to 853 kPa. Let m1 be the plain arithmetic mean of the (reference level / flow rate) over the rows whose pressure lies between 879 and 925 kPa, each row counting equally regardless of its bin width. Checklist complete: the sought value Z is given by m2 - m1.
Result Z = -0.07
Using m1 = 1.03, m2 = 0.96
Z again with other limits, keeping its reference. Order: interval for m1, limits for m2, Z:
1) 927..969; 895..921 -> -0.12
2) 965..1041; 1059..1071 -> -0.20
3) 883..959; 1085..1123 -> -0.30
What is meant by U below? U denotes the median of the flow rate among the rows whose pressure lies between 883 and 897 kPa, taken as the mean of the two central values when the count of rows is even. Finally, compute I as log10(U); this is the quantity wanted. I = 0.30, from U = 2.00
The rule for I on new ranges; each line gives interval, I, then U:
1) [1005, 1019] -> 0.14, 1.39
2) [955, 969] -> 0.17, 1.48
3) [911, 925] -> 0.29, 1.97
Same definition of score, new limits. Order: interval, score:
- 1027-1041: 1034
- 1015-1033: 1026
